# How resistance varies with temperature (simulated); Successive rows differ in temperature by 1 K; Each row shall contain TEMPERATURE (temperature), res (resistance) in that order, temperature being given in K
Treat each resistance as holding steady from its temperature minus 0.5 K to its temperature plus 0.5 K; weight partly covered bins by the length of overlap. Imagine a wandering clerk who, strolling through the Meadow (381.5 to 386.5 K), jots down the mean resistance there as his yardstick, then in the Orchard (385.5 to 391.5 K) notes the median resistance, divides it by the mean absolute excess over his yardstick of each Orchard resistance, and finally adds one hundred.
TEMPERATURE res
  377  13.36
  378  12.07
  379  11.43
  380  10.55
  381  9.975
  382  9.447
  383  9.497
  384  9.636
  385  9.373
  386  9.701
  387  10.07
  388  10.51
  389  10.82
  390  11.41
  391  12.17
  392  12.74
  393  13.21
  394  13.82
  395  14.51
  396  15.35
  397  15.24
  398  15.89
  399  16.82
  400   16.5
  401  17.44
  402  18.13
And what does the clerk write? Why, 109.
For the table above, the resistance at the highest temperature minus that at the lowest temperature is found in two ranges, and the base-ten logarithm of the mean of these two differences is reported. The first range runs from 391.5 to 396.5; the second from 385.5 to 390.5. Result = 0.33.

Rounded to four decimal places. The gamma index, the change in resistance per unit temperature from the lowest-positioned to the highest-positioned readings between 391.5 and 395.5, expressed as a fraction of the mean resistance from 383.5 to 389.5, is 0.0589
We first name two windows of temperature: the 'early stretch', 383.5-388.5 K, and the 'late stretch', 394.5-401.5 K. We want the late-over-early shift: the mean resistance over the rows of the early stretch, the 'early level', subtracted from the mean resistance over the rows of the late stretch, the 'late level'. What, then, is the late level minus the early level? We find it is 6.1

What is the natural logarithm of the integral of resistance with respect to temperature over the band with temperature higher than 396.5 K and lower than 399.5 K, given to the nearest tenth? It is 3.9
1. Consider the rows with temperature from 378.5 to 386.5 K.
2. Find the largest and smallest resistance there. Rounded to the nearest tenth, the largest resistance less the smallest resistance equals 2.1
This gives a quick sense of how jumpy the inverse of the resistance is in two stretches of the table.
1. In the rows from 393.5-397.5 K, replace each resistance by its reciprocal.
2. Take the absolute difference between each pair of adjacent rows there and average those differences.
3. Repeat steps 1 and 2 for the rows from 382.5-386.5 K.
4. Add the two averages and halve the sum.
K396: 0.0026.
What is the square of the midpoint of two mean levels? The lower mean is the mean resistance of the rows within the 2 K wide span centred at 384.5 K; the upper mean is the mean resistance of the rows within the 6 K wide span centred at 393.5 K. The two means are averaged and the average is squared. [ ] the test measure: 134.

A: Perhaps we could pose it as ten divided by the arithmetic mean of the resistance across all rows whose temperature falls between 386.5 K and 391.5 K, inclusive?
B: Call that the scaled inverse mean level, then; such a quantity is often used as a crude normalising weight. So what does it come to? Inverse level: 0.91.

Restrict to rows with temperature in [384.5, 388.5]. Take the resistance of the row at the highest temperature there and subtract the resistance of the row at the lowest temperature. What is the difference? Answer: 1.1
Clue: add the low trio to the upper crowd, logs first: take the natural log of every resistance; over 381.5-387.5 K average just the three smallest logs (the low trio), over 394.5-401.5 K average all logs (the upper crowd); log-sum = 5.01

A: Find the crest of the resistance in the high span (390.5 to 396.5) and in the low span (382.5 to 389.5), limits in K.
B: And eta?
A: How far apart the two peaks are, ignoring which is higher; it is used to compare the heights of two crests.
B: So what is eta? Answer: 4.5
